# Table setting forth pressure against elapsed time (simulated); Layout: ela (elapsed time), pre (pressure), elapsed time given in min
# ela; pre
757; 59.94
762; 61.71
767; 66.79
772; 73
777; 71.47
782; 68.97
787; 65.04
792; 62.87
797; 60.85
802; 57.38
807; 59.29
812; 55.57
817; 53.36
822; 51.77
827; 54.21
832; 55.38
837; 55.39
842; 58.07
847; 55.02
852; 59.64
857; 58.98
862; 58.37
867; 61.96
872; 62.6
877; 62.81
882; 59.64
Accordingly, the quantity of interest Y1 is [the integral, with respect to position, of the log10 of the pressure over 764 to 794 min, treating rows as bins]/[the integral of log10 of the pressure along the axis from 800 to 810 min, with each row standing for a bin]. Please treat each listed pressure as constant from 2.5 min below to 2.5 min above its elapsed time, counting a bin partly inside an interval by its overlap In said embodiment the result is 3.11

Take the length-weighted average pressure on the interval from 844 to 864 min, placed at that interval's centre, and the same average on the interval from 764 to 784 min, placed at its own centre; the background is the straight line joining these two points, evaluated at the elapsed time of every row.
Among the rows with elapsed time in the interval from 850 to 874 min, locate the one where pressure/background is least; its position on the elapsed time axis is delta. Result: 852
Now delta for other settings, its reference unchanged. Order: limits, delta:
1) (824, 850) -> 827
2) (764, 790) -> 767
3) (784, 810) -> 802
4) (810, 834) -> 822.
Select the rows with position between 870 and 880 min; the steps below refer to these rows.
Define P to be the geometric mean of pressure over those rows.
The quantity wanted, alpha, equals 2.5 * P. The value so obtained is 157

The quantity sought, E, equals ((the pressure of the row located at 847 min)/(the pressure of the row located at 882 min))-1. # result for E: -0.08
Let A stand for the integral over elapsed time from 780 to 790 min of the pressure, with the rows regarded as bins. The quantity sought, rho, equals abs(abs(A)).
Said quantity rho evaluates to 667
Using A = 667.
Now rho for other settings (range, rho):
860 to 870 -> 604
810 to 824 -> 750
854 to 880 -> 1583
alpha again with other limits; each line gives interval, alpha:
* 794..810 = 148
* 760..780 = 170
